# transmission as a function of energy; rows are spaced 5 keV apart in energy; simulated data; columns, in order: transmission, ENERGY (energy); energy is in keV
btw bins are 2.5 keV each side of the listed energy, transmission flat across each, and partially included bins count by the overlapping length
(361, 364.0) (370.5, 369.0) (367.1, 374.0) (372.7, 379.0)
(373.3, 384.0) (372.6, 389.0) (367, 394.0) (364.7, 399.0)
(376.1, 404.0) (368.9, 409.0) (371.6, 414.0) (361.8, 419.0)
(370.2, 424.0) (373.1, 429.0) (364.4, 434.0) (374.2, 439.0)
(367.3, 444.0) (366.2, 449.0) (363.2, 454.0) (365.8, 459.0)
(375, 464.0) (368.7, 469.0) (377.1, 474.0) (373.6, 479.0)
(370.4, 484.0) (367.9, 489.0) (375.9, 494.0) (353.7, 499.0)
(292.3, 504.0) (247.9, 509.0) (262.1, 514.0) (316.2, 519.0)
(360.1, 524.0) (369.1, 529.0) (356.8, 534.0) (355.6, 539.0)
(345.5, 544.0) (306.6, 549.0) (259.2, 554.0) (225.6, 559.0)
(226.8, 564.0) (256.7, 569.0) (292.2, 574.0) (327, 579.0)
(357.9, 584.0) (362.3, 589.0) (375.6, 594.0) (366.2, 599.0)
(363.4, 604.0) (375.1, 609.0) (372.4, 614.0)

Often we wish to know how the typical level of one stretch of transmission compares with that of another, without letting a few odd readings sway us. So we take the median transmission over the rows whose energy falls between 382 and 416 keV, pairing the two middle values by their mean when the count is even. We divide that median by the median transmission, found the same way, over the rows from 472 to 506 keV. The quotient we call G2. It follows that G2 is 1.00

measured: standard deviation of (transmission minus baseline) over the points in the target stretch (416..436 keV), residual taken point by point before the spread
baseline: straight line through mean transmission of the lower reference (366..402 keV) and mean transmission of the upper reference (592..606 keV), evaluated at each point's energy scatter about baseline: 5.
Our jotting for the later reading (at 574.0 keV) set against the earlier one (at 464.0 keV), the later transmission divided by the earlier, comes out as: 0.78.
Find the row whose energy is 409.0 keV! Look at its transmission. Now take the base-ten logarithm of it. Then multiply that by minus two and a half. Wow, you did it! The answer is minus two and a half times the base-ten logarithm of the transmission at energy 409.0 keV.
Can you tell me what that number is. -6.42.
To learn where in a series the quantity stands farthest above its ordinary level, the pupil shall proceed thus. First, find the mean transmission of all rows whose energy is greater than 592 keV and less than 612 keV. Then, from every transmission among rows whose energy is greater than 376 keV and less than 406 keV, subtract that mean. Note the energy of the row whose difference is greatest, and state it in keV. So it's 404.0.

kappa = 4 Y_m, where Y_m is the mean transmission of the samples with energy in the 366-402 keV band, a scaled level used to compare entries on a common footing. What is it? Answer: 1479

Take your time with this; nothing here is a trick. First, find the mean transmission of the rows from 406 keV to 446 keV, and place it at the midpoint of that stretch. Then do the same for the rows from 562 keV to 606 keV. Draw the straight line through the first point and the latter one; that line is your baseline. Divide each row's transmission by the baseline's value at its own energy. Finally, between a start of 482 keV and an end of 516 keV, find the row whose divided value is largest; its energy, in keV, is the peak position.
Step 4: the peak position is 494.0 keV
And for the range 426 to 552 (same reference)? 529.0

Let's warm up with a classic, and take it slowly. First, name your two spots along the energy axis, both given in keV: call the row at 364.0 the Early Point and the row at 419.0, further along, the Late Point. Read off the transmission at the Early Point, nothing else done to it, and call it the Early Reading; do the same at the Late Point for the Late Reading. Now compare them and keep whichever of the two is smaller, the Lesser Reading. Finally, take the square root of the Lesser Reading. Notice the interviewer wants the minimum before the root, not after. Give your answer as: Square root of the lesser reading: 19.0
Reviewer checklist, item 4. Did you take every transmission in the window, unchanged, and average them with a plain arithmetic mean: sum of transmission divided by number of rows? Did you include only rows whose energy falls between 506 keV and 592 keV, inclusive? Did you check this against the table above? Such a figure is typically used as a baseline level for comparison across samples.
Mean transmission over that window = 308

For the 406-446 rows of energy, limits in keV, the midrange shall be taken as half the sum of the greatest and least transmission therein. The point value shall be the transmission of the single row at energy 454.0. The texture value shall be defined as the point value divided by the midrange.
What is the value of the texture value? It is 0.99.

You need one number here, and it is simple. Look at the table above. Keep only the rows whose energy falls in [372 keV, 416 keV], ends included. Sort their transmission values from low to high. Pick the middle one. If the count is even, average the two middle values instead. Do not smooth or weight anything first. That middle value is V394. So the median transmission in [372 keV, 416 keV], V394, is 372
